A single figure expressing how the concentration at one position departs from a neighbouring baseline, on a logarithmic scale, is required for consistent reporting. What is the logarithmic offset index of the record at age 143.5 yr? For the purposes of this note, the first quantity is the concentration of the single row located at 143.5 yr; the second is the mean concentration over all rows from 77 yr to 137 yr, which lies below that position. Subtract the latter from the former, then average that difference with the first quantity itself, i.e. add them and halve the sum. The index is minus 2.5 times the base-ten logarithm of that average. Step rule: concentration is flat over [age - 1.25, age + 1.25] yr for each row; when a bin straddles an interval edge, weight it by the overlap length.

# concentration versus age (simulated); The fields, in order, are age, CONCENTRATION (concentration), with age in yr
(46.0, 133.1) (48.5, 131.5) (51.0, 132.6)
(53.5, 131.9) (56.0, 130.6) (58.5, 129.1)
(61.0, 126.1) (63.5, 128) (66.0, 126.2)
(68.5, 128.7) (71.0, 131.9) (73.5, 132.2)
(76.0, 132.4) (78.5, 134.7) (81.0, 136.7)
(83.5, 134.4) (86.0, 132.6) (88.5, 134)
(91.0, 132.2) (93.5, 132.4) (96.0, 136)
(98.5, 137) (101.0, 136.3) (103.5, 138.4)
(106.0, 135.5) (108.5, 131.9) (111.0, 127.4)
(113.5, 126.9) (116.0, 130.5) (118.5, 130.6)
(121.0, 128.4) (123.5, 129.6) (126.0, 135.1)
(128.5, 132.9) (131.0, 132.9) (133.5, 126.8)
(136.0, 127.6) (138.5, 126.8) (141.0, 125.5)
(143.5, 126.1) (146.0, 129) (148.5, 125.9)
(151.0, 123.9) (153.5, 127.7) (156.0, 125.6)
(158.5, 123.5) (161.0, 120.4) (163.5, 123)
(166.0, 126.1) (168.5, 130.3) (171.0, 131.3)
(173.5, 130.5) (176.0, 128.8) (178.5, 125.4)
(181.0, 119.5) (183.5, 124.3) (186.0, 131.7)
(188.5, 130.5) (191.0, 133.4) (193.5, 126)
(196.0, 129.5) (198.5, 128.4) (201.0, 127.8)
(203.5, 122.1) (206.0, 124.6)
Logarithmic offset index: -4.44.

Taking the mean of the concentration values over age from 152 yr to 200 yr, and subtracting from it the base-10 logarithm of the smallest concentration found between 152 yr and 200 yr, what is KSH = 125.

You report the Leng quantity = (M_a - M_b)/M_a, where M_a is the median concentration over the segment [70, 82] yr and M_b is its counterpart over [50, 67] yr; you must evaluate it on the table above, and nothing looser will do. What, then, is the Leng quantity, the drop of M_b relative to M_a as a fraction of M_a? 0.02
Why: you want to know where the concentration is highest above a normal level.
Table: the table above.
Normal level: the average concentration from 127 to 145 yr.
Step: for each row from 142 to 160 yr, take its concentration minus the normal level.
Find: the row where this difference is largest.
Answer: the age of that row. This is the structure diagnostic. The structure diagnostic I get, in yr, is 146.0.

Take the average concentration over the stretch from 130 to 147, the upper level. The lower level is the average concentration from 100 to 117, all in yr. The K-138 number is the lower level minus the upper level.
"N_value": 5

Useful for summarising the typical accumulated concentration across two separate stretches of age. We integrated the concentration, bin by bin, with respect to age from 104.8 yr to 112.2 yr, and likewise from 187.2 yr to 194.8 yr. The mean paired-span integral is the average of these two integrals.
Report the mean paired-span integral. 981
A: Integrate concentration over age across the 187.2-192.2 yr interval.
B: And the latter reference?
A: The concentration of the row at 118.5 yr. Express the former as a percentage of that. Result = 505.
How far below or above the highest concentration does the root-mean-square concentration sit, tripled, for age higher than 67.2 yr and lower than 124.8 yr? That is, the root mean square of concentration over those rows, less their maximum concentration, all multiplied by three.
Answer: -17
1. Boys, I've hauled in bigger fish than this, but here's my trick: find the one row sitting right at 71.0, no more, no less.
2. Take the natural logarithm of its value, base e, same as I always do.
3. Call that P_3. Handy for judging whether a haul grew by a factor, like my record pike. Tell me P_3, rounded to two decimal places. 4.88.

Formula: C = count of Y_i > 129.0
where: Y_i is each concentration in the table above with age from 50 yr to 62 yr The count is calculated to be 4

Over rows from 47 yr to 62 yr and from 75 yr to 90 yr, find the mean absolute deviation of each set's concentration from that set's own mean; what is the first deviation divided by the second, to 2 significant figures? 1.6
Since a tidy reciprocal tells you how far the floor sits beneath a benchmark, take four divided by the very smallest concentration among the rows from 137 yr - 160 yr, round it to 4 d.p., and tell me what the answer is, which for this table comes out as 0.0324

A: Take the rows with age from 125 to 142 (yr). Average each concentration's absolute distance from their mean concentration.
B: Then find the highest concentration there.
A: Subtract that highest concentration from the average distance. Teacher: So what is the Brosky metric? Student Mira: -132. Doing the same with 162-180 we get -129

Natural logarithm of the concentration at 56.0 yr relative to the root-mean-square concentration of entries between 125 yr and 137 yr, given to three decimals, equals -0.004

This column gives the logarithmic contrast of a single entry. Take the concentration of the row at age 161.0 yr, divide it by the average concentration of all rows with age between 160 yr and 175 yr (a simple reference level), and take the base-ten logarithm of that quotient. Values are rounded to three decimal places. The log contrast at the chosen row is -0.023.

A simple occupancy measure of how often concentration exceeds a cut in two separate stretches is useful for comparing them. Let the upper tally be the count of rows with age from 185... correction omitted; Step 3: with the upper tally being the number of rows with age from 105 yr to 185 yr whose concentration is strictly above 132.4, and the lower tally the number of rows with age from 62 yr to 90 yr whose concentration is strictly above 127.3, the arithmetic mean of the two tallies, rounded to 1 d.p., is 7.0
